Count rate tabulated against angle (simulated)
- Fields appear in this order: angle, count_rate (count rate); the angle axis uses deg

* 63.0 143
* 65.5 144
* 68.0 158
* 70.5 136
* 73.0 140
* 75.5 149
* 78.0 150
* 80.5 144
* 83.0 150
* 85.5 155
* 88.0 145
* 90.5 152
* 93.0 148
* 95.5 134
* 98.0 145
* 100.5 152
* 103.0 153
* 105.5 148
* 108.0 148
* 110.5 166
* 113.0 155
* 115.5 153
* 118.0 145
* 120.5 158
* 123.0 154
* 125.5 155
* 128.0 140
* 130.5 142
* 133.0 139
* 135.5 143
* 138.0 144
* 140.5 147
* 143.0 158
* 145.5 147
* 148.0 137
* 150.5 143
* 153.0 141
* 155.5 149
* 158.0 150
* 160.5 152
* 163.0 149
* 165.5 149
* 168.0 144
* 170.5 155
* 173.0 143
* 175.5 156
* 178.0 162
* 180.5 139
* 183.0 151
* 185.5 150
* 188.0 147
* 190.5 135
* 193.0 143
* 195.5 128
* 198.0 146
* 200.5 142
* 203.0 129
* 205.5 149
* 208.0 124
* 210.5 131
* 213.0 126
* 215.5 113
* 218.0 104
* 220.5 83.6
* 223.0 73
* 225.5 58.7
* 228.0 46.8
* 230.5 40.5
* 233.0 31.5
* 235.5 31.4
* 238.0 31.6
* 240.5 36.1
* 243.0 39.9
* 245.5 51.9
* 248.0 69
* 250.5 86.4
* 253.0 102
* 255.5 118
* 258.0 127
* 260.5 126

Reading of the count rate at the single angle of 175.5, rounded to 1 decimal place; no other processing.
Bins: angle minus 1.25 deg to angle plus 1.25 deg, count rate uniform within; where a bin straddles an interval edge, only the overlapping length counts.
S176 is 156.0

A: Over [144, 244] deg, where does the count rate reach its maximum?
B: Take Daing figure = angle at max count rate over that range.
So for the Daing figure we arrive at 178.0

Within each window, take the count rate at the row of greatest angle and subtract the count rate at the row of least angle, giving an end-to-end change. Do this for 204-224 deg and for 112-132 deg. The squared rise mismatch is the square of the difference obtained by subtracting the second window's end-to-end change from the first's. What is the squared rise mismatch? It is 3969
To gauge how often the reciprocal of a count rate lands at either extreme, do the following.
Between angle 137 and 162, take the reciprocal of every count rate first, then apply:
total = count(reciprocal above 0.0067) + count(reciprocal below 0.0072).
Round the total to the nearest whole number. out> 16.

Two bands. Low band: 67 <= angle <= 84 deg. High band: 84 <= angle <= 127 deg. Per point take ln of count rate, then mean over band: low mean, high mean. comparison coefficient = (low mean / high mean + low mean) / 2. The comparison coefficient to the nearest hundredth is 2.99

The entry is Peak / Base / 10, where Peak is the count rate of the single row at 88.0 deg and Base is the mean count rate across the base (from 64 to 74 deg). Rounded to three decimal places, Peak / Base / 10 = 0.100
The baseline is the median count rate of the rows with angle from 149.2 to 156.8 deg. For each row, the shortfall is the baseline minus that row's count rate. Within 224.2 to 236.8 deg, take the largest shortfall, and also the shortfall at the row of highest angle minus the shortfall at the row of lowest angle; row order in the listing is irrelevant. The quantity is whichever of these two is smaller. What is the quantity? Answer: 27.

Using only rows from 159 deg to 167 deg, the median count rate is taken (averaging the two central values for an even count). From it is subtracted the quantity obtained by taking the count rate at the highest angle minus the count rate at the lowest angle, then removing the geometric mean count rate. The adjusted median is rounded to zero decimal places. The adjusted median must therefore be 302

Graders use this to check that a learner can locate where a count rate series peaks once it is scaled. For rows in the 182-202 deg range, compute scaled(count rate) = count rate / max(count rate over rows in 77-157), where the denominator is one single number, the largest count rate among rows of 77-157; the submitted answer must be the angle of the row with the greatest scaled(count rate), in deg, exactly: 183.0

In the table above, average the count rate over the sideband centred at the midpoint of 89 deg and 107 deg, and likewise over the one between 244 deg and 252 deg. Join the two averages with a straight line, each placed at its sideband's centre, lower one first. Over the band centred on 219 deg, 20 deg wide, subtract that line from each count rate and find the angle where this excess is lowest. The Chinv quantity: 228.0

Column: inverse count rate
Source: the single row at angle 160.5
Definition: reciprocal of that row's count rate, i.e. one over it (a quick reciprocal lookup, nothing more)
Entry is 0.0066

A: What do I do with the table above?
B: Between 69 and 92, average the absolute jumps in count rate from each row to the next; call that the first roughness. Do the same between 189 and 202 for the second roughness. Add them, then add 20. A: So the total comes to 37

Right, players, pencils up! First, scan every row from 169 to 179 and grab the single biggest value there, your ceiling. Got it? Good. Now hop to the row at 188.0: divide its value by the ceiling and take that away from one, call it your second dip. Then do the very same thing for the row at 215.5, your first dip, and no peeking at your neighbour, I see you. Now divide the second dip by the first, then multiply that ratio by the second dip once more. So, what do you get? 0.028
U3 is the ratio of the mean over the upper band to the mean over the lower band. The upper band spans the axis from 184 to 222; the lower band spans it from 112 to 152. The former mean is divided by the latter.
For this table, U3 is 0.88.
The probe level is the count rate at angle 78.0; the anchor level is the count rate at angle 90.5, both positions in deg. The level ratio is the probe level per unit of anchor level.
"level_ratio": 0.99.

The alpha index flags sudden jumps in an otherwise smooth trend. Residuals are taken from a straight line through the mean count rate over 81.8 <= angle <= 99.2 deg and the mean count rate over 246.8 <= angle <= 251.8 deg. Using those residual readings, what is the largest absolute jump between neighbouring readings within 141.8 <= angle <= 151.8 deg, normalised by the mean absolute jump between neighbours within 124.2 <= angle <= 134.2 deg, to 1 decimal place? 1.6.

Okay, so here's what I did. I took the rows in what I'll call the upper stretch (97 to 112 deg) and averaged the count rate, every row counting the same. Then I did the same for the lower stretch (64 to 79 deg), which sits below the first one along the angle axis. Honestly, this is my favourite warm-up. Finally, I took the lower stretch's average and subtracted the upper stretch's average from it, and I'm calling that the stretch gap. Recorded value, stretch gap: -6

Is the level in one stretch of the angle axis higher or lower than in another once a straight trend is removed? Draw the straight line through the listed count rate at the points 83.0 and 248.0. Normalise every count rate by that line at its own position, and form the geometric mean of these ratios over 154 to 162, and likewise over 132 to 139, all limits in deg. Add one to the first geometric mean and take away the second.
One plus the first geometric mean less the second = 1.19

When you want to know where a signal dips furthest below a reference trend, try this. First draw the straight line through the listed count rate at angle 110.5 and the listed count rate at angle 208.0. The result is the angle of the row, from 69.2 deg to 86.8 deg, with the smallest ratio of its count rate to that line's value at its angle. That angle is 70.5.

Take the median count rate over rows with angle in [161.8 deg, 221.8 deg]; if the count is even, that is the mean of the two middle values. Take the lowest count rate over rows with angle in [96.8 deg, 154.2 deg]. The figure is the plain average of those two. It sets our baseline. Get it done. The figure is 140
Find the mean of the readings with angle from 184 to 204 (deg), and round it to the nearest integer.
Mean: 140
